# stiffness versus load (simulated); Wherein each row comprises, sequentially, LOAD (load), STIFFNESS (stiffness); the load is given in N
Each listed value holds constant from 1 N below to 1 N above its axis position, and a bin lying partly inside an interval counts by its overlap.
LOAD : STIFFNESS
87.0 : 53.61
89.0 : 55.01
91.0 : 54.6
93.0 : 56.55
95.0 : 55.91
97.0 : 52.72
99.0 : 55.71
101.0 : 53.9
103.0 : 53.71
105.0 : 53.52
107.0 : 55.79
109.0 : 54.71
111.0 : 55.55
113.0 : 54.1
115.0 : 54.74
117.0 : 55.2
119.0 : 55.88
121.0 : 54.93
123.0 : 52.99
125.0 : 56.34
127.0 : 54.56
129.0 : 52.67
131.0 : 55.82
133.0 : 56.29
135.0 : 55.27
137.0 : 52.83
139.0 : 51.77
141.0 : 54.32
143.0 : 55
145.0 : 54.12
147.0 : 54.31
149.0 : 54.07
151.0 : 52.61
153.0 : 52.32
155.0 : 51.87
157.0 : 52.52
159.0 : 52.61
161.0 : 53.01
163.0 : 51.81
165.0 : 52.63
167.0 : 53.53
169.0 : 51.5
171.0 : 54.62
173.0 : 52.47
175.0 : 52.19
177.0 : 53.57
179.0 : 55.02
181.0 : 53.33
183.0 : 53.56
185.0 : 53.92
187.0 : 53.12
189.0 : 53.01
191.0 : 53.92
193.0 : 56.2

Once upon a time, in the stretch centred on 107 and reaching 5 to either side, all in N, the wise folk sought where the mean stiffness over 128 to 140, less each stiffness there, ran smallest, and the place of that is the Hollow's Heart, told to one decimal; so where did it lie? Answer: 107.0 N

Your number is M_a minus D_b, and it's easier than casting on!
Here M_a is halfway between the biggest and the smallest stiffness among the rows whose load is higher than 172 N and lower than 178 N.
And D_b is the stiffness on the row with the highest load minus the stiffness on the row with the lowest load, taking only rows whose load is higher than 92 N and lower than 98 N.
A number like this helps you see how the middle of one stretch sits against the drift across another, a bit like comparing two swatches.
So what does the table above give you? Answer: 56.7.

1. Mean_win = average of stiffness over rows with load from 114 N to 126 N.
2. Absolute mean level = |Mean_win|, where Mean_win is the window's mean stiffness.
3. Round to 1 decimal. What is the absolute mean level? 55.0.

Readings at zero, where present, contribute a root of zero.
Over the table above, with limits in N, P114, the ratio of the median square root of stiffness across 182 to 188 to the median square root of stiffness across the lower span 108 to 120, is 0.9871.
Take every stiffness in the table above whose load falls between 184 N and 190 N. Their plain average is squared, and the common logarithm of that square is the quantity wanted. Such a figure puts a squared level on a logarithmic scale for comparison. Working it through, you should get 3.45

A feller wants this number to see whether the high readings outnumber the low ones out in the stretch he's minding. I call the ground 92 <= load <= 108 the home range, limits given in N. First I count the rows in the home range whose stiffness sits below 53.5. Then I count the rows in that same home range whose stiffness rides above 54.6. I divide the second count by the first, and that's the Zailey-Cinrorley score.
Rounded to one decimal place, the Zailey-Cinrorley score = 4.0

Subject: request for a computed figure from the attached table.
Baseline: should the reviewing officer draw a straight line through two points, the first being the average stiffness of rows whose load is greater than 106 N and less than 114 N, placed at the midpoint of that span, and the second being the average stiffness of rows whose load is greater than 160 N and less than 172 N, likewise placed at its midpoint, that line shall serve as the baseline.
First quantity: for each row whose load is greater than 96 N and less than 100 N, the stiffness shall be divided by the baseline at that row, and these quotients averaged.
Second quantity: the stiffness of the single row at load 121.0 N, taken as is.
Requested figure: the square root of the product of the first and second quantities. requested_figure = 7.32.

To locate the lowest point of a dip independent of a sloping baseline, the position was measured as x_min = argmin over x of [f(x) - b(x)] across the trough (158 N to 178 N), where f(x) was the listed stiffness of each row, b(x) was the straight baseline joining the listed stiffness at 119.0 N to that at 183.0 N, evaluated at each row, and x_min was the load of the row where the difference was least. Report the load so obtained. 169.0 N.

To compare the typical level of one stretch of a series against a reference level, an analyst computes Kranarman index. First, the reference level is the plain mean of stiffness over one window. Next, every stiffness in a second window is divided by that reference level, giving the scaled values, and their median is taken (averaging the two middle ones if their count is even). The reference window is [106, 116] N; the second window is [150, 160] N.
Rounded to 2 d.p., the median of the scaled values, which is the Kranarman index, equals 0.96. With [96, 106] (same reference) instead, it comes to 0.98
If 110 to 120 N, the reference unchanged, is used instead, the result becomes 1.00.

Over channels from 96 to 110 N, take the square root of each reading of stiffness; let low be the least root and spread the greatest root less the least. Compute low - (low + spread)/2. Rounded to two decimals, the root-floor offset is 3.53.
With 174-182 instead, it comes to 3.52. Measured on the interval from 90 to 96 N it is 3.63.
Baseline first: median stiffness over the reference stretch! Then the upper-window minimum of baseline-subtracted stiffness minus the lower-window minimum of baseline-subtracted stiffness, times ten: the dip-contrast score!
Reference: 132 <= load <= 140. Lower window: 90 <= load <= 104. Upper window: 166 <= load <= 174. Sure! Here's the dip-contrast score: -12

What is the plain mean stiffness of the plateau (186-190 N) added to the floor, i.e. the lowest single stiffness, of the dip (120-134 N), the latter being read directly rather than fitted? 106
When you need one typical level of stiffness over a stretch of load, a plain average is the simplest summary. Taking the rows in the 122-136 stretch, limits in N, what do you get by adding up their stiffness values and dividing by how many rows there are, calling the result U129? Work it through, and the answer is 54.8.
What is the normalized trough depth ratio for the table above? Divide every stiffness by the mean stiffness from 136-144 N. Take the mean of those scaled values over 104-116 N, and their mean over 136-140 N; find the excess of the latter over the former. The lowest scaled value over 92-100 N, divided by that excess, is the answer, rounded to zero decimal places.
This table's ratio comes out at -22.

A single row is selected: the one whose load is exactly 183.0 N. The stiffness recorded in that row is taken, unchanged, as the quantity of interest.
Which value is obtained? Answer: 53.56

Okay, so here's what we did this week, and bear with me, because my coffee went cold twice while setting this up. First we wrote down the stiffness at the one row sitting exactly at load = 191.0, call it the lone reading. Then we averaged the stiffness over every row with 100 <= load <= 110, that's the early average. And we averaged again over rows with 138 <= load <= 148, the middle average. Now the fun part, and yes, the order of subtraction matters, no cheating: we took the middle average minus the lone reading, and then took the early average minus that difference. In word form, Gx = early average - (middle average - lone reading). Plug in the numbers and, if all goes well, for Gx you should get 54.3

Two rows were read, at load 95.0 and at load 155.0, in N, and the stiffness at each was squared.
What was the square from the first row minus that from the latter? 435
